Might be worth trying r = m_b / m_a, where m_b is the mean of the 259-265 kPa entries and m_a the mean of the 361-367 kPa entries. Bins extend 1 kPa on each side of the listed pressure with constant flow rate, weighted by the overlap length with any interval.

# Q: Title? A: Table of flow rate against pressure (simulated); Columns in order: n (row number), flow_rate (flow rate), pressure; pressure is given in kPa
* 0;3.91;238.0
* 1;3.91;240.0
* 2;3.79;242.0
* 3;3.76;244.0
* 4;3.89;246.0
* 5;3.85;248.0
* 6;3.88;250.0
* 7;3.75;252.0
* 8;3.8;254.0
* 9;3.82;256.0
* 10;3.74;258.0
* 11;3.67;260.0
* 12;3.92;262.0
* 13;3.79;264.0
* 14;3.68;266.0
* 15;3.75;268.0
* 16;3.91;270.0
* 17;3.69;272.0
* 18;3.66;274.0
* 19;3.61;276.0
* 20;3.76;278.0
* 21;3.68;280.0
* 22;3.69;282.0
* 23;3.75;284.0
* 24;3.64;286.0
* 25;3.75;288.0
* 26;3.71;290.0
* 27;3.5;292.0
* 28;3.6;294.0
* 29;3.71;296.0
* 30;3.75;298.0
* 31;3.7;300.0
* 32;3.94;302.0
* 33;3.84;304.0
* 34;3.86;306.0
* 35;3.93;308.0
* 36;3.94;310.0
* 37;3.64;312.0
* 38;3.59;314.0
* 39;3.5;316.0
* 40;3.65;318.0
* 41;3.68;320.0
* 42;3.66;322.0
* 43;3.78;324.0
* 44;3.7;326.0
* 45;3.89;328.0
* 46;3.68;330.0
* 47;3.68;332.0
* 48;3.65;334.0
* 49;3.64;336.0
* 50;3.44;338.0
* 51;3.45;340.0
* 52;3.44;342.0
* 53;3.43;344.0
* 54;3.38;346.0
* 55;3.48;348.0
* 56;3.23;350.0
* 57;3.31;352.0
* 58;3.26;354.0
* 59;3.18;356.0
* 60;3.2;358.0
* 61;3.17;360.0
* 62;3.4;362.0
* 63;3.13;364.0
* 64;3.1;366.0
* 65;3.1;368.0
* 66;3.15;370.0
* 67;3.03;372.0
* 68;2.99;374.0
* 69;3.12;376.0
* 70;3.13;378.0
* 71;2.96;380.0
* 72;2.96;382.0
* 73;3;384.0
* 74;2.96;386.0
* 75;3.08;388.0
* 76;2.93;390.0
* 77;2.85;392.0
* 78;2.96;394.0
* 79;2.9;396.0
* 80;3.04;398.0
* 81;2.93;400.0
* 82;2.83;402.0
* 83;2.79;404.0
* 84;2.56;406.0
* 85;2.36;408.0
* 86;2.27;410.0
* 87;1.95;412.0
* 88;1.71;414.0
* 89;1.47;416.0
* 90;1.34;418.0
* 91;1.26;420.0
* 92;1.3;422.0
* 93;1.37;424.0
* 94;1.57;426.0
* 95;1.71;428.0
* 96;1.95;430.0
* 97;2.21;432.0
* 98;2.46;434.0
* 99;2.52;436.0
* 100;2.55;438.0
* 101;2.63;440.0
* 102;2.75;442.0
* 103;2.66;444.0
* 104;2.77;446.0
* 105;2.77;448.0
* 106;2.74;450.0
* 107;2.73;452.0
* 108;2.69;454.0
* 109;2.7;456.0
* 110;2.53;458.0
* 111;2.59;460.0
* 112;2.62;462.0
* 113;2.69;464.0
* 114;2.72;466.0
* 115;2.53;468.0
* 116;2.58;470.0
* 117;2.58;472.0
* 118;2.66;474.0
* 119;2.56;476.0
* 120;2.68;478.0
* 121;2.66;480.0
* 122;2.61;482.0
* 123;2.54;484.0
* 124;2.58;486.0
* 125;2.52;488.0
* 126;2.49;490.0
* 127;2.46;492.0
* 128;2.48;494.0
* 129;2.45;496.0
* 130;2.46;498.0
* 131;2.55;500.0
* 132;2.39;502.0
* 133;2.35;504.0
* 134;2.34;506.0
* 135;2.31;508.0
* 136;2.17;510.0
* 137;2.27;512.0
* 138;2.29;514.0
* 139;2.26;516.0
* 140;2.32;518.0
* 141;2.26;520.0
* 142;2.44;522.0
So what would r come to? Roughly 1.18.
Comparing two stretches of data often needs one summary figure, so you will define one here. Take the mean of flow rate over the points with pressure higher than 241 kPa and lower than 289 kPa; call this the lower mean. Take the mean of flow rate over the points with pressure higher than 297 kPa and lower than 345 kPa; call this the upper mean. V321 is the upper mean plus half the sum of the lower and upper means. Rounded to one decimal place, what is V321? 7.4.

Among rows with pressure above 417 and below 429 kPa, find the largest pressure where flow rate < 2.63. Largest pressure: 428.0 kPa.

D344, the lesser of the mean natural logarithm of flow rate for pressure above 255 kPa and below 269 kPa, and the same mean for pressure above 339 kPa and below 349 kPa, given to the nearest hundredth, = 1.23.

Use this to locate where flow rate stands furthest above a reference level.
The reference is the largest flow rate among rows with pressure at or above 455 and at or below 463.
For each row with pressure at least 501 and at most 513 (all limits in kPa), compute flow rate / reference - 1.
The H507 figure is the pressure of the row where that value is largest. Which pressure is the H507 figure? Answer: 502.0 kPa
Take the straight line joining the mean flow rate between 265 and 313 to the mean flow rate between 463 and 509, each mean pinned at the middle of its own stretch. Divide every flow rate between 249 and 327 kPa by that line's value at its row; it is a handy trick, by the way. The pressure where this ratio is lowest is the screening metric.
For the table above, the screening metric 260.0 kPa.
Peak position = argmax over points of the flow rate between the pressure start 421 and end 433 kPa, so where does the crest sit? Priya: 432.0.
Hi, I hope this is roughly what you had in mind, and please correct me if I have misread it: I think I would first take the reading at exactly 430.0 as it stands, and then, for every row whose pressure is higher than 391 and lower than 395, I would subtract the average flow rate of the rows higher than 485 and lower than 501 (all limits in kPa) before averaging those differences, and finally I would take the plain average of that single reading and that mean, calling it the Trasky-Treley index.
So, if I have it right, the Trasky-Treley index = 1.2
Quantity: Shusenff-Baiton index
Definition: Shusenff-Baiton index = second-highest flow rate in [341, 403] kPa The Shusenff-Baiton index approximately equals 3.44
